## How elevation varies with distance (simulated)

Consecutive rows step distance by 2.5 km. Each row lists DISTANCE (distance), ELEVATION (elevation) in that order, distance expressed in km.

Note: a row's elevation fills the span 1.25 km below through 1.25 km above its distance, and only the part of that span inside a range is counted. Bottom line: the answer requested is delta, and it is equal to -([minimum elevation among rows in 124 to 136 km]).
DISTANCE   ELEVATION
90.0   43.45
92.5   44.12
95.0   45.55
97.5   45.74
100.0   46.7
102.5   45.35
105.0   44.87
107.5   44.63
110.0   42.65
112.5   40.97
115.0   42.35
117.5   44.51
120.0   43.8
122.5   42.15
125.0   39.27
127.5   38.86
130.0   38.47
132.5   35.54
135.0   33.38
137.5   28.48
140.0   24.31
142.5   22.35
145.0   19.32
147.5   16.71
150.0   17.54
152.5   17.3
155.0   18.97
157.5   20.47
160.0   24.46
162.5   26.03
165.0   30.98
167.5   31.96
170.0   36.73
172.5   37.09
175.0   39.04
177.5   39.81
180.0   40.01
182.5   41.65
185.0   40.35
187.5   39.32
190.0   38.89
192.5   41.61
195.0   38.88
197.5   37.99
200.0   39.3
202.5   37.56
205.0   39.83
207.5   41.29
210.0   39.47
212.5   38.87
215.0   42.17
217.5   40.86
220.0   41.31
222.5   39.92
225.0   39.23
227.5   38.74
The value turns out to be -33.4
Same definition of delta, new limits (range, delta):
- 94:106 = -44.9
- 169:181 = -36.7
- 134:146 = -19.3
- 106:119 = -41.0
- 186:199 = -38.0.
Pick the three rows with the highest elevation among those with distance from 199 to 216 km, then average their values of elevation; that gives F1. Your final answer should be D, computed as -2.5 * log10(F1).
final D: -4.03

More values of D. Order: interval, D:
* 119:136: -4.05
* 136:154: -3.50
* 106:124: -4.12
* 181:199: -4.04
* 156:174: -3.87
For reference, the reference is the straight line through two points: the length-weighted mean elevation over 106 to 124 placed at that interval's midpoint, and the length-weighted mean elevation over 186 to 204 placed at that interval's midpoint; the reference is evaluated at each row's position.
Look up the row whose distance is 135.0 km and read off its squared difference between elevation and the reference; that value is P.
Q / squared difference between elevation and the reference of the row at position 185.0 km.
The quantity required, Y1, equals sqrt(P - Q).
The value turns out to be 9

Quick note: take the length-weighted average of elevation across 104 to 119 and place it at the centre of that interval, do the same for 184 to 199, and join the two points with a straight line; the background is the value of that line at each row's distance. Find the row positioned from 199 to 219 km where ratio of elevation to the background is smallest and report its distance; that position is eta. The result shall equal 202.5 km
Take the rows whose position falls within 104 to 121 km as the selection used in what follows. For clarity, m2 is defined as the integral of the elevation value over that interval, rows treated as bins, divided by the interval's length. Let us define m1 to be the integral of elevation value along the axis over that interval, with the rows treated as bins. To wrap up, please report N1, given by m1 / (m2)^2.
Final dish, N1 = 0.392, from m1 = 737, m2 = 43.4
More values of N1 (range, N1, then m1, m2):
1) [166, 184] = 0.474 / 684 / 38.0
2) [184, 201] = 0.431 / 671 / 39.5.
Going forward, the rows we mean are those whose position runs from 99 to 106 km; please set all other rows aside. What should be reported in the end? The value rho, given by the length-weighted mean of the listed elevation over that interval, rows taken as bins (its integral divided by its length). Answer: 45.6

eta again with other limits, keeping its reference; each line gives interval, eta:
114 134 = 132.5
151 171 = 152.5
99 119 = 112.5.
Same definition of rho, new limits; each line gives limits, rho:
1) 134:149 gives 23.8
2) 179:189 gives 40.3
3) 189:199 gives 39.4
